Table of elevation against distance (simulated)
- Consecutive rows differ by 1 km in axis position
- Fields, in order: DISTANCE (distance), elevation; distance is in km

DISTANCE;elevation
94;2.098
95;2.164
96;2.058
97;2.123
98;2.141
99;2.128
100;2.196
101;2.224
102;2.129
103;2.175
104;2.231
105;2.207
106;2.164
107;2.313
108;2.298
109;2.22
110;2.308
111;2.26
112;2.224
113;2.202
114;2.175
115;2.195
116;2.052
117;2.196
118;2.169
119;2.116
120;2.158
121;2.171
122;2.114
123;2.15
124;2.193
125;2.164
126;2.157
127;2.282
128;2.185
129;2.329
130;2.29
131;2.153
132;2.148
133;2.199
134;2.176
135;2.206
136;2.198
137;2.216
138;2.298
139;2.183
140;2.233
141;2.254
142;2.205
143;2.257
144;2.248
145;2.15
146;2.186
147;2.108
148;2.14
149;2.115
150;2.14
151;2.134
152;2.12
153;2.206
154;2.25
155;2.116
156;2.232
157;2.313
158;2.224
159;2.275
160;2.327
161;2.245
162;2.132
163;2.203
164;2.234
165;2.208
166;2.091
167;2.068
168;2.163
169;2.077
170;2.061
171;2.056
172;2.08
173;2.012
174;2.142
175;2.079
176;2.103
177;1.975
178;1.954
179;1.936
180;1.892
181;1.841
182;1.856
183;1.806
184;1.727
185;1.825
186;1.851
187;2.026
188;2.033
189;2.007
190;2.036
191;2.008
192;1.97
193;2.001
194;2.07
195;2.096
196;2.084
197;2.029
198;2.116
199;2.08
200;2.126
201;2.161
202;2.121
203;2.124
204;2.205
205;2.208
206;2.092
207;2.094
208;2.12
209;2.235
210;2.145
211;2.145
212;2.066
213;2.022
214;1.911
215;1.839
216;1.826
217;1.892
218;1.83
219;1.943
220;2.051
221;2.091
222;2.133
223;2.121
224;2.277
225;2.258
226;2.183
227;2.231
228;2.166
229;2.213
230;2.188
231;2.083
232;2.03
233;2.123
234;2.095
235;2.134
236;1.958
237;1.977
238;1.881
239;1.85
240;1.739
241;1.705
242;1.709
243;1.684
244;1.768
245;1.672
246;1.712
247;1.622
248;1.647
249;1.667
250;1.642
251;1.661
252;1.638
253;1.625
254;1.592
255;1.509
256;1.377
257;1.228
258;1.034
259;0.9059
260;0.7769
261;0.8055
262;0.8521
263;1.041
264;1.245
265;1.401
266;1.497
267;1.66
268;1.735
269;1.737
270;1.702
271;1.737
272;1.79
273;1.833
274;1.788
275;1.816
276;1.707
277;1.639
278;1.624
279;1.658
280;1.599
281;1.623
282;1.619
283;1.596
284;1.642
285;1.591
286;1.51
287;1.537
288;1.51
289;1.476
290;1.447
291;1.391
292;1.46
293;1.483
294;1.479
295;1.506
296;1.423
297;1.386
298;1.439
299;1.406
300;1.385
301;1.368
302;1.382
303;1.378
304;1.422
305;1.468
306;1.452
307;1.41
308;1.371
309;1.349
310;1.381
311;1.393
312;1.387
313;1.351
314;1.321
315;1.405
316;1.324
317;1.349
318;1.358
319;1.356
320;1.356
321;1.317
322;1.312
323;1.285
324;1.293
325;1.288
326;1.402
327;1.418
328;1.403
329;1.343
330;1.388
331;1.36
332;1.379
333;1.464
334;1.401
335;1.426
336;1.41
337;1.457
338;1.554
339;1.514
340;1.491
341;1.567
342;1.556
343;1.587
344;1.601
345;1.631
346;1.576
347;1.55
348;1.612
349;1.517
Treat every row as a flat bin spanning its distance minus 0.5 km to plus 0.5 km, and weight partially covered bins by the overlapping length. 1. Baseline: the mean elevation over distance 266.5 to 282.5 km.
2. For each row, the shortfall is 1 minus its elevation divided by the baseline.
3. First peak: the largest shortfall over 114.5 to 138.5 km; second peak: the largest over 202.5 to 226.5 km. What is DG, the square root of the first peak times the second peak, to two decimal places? 0.12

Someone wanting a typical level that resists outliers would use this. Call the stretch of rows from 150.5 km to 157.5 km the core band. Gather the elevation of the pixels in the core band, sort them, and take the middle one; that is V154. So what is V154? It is 2.21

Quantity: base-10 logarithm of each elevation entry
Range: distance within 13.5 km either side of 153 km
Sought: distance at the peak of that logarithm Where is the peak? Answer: 160 km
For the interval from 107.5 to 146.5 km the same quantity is 129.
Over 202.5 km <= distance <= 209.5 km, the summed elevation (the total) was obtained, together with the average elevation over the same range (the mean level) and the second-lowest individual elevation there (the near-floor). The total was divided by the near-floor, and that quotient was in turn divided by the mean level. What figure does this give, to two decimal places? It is 3.34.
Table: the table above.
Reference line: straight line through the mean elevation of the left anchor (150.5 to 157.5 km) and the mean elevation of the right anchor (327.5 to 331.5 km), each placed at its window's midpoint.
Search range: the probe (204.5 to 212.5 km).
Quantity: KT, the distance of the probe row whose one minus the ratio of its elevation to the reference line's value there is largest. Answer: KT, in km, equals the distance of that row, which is 206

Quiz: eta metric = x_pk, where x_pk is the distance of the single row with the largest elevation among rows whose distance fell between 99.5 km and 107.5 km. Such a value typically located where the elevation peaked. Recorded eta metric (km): 107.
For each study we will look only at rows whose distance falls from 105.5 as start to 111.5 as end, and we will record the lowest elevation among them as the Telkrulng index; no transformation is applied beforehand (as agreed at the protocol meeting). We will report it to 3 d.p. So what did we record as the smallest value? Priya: 2.164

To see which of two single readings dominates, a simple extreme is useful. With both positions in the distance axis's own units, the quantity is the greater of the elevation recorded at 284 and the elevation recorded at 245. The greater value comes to 1.7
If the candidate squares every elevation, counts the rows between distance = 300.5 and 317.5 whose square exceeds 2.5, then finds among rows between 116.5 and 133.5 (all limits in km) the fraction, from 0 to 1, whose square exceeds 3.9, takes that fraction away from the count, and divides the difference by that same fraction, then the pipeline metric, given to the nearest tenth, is -1.0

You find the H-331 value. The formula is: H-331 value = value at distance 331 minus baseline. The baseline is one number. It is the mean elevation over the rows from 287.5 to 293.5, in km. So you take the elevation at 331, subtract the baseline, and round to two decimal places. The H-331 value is -0.10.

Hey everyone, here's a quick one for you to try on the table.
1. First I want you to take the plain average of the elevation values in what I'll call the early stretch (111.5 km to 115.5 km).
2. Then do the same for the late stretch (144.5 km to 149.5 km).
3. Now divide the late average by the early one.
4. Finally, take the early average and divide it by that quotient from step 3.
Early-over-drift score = 2.3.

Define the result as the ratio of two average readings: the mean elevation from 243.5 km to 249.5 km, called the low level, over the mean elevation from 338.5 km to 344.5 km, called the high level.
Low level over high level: 1.1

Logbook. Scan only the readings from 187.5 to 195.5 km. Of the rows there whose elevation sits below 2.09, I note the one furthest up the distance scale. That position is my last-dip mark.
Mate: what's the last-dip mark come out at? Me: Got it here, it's 194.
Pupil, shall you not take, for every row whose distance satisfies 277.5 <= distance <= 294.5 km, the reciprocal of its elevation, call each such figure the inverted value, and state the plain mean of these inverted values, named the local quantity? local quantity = 0.65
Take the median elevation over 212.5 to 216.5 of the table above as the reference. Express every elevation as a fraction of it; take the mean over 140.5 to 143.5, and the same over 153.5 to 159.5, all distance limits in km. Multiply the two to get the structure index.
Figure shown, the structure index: 1.4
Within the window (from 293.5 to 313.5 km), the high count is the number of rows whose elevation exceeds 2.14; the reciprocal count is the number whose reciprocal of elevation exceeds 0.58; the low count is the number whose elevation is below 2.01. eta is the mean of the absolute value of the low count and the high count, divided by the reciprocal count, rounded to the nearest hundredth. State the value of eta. 0.50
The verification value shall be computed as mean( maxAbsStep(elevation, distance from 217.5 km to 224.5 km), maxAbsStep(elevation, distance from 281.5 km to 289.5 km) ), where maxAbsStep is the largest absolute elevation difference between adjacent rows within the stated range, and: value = 0.12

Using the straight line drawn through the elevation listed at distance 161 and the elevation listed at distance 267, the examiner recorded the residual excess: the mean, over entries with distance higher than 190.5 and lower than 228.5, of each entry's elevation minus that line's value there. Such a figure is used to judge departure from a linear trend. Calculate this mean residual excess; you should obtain 0.10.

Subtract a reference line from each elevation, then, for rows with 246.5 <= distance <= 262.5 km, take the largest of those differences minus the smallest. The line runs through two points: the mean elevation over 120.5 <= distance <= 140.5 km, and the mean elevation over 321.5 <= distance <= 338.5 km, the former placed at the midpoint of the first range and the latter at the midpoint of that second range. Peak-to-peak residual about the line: 0.8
